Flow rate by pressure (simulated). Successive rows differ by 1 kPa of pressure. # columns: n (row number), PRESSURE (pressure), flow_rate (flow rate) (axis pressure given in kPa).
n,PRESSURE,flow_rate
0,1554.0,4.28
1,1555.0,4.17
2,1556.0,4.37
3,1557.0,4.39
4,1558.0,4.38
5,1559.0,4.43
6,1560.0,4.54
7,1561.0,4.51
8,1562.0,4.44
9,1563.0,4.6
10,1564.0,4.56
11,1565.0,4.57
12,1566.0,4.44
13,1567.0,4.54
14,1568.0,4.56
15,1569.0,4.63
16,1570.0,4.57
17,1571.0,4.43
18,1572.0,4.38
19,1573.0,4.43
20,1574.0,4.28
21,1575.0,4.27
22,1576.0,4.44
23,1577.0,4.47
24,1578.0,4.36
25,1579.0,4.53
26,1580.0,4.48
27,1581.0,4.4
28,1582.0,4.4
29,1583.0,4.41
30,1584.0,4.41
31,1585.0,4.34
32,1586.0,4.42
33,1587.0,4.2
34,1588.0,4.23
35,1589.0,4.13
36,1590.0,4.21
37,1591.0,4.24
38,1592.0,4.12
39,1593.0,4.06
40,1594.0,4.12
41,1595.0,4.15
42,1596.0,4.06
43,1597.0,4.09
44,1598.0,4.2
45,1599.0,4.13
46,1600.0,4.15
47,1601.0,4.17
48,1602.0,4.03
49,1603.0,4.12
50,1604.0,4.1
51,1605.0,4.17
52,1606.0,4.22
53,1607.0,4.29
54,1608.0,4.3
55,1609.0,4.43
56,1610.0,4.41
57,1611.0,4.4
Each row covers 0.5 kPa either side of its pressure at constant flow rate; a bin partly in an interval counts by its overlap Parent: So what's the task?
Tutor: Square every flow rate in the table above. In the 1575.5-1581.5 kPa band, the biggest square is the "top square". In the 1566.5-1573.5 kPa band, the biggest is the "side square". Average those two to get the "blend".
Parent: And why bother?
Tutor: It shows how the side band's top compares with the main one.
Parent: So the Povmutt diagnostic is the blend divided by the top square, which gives 1.02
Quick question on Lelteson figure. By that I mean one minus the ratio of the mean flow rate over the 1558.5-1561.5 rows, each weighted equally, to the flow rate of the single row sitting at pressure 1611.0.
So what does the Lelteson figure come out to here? -0.02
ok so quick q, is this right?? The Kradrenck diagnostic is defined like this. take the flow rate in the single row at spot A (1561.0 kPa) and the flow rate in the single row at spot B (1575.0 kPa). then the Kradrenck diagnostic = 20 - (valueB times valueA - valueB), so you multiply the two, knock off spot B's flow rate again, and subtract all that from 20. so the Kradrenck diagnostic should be 5.0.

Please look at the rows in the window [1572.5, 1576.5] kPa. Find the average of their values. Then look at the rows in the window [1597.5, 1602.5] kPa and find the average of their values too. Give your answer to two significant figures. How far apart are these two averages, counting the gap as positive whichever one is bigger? 0.22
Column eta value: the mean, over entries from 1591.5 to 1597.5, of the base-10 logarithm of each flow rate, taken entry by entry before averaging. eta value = 0.613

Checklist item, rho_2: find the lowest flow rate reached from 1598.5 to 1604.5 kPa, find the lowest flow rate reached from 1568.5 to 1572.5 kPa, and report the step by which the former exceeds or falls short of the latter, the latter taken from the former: -0.35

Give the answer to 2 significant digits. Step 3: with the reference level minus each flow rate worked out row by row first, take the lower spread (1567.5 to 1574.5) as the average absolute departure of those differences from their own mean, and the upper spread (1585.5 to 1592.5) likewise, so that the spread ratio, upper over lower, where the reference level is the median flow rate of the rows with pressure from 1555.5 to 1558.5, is 0.64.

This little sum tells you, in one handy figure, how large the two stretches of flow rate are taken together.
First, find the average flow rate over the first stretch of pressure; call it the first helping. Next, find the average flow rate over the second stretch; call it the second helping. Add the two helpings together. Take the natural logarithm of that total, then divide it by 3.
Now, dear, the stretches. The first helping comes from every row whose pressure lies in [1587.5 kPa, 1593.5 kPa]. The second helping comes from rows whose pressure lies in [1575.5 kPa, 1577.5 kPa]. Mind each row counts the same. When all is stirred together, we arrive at 0.718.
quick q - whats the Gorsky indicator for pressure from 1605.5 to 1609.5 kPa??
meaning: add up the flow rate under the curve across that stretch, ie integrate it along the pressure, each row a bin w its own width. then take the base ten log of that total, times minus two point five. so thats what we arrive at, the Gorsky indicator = -3.09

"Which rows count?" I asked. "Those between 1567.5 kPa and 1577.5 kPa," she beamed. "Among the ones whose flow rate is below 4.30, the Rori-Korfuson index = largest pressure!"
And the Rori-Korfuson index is 1575.0 kPa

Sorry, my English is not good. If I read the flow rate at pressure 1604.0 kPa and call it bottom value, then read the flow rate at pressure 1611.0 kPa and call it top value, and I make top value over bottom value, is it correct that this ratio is 1.07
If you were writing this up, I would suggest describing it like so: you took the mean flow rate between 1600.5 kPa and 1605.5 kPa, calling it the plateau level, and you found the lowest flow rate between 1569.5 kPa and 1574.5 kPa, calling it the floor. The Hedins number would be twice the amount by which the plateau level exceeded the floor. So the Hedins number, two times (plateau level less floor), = -0.32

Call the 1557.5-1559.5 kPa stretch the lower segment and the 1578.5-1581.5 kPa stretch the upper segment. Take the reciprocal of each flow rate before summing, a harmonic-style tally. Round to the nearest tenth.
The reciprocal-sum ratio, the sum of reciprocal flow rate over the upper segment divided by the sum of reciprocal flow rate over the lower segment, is 1.5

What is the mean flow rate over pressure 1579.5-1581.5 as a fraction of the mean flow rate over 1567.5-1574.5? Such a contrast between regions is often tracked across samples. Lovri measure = 0.994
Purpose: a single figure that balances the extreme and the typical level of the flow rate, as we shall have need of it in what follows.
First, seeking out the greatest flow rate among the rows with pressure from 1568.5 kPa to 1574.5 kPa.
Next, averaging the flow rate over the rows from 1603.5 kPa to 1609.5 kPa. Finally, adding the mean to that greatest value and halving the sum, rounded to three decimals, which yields 4.441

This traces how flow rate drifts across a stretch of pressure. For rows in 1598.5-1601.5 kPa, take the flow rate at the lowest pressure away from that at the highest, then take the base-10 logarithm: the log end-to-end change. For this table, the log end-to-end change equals -1.4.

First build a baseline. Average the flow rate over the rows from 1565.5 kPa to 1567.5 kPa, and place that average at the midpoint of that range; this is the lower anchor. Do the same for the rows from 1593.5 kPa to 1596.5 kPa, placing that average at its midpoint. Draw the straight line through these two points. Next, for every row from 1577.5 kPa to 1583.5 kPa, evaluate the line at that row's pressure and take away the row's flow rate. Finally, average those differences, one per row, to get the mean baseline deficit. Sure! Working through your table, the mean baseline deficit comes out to -0.13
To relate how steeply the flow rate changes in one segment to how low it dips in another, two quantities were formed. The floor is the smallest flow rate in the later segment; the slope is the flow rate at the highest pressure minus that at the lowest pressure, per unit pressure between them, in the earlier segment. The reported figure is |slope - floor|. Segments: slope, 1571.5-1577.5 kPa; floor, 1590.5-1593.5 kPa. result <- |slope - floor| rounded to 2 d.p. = 4.04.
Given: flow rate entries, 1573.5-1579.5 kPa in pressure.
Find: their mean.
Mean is 4.39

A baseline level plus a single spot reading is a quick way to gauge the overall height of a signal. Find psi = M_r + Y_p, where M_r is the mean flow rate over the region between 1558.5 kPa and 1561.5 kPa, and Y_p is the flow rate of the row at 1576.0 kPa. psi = 8.9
